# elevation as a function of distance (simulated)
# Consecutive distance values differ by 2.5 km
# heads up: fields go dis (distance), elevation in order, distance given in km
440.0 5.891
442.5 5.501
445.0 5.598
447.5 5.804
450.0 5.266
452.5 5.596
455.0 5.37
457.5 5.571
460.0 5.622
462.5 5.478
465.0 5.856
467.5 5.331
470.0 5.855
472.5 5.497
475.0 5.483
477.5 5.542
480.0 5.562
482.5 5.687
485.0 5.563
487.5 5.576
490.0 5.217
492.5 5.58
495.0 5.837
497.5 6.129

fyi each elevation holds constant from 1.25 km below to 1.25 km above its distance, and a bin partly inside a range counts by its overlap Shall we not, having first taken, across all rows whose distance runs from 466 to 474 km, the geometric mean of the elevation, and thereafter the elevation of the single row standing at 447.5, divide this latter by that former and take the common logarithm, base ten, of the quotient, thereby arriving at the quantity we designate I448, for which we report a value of 0.019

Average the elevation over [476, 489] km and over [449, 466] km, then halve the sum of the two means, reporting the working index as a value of 5.56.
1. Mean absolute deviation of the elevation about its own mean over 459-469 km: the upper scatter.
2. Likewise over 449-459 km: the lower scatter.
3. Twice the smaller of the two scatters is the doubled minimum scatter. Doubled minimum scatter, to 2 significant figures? 0.27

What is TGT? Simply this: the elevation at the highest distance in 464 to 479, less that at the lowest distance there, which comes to -0.31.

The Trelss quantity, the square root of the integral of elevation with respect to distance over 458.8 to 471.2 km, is 8.4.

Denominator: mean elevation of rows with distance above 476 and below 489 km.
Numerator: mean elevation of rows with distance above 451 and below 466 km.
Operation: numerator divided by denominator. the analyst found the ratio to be 1.00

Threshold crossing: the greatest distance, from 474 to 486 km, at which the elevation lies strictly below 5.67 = 485.0 km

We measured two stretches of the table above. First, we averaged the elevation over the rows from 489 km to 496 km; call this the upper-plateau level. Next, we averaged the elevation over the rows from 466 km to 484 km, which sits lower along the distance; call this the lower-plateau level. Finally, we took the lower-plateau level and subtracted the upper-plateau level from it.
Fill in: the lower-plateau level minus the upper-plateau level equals 0.02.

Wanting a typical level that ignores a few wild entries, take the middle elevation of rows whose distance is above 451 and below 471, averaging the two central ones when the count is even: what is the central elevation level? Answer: 5.58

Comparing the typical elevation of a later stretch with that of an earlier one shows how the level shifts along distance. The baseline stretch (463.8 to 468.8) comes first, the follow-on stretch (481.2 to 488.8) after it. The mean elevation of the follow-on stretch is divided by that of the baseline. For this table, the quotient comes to 1.00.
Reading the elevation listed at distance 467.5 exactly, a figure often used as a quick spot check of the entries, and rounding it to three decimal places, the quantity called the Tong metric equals 5.331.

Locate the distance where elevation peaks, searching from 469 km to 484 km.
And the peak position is 470.0 km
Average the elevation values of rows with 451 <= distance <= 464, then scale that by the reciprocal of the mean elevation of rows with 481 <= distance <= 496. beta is 0.99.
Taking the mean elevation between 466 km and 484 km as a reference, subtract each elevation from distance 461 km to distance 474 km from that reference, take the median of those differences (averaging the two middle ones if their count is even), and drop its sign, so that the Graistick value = 0.07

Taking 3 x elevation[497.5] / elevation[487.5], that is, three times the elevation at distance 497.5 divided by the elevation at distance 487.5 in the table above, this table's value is 3.30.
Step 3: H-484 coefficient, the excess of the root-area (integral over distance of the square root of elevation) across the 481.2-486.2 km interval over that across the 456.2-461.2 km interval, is 0.03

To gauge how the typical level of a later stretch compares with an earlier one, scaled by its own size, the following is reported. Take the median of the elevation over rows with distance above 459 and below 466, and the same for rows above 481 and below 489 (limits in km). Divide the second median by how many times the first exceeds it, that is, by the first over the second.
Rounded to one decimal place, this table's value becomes 5.5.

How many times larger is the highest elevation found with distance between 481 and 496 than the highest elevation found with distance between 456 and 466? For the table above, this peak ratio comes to 1.00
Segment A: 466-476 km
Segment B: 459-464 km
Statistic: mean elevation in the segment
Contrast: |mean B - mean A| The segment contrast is 0.01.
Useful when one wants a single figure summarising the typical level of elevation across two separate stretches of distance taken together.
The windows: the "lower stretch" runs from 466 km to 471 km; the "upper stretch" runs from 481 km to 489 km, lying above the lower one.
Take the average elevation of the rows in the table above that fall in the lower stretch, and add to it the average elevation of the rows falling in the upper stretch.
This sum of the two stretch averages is 11.2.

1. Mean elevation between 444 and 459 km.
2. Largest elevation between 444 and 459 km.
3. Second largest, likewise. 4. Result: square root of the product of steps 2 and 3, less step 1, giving 0.17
